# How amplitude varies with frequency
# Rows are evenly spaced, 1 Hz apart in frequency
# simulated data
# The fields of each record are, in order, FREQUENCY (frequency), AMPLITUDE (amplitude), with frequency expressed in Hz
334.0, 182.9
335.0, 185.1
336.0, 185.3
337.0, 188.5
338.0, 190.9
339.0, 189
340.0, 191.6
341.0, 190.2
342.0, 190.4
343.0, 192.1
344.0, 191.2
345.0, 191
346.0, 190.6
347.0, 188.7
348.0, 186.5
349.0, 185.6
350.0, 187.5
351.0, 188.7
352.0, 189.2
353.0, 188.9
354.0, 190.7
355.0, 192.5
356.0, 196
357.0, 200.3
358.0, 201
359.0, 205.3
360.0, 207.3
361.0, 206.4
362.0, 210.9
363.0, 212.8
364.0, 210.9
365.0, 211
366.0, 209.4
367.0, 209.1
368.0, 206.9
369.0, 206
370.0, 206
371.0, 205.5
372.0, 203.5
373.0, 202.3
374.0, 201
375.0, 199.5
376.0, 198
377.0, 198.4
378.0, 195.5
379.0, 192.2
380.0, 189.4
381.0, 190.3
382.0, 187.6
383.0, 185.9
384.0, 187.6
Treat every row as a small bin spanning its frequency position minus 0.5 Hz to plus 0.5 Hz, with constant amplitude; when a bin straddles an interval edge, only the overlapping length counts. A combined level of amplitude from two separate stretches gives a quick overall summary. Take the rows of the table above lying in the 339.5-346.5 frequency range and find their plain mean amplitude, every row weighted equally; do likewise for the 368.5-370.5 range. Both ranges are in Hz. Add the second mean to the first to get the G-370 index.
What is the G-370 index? 397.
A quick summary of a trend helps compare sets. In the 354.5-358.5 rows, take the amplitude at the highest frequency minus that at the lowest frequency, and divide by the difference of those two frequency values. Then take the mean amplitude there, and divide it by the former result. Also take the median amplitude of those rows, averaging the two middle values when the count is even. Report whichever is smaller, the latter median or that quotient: 70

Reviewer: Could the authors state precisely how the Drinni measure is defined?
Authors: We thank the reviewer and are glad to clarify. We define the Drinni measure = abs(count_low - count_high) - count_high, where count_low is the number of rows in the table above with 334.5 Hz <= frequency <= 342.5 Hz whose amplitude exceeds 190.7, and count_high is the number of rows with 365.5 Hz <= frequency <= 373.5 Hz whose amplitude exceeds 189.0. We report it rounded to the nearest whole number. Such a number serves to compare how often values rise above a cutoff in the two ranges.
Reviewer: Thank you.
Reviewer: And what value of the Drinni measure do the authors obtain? -2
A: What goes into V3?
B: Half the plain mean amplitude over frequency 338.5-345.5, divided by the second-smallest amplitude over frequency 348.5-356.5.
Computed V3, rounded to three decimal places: 0.509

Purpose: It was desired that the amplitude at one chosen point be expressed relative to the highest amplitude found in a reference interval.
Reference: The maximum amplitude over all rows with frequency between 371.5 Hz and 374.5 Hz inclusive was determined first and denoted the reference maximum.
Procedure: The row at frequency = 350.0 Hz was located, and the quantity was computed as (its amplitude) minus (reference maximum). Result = -16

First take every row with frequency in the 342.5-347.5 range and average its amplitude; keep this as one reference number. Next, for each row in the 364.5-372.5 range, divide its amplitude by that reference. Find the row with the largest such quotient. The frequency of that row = 365.0 Hz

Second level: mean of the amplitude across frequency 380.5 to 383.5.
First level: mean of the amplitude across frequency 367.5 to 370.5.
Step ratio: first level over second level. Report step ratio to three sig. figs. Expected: 1.10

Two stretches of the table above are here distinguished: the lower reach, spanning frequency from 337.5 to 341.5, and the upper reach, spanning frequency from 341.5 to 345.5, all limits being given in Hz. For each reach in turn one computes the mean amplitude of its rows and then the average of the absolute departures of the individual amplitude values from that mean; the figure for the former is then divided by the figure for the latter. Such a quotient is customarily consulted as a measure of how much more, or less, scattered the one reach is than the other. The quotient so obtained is 1.7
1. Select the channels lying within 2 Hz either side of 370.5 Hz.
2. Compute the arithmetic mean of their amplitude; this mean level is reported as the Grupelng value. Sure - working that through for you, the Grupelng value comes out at 205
